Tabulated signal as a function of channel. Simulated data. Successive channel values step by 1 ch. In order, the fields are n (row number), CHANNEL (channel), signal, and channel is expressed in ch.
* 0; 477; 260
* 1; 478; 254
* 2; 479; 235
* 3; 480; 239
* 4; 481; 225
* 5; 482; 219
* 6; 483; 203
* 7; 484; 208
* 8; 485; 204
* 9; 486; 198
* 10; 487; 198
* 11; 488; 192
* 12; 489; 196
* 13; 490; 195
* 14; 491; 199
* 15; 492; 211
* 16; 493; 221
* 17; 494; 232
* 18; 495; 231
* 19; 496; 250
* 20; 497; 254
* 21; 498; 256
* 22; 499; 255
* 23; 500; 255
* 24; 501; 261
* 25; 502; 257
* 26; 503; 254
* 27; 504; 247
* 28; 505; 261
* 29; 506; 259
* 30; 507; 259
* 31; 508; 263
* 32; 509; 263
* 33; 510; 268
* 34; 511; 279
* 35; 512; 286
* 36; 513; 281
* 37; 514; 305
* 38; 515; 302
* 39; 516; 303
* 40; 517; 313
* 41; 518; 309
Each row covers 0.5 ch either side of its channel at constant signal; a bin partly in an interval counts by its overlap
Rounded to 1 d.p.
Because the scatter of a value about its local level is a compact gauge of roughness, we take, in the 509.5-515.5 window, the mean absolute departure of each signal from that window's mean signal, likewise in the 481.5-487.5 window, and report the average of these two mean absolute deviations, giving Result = 8.4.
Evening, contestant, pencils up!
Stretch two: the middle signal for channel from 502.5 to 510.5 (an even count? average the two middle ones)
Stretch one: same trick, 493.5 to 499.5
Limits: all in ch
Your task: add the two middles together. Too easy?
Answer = 512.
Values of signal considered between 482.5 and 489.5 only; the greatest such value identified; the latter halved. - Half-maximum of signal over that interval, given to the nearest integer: 104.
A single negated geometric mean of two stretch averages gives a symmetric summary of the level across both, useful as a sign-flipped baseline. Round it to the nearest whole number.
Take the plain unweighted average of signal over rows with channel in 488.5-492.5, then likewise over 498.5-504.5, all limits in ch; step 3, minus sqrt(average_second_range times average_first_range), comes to -226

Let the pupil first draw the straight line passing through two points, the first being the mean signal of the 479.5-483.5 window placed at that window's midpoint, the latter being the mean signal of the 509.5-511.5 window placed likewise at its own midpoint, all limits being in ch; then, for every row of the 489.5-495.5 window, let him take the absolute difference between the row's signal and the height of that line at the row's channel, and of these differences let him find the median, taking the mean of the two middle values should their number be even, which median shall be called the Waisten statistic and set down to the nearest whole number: 25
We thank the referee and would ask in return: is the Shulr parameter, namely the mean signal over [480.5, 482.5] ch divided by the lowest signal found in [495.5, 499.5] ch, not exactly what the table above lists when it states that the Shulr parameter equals 0.89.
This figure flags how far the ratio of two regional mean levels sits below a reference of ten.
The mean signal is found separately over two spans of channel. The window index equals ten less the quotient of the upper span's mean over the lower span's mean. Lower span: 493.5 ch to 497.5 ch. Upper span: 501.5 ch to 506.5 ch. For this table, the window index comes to 8.94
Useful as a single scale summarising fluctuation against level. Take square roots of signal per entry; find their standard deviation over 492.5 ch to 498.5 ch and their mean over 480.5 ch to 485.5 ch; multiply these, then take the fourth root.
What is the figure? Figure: 1.6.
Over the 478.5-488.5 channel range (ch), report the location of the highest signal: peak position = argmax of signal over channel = 480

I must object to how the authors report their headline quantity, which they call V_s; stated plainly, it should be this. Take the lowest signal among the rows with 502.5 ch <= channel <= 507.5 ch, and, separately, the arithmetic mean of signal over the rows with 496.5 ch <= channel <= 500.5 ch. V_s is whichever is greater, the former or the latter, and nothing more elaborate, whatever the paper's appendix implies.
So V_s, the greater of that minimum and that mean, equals 255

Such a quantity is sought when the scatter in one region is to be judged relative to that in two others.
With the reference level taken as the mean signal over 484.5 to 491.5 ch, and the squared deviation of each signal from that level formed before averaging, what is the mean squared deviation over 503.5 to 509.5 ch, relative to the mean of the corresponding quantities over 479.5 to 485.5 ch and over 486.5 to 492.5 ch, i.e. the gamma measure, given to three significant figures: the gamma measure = 13.5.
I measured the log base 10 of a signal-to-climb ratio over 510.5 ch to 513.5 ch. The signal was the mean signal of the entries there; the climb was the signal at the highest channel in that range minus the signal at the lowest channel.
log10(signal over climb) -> 2.1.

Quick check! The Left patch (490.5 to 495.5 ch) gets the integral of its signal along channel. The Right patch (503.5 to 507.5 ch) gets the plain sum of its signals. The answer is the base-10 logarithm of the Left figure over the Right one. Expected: 0.0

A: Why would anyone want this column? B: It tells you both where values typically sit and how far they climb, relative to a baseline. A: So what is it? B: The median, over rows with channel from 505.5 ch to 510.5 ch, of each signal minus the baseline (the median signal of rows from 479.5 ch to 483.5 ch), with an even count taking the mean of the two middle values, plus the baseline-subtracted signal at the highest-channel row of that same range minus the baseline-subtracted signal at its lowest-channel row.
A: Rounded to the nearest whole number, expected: 50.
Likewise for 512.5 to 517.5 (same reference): 113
